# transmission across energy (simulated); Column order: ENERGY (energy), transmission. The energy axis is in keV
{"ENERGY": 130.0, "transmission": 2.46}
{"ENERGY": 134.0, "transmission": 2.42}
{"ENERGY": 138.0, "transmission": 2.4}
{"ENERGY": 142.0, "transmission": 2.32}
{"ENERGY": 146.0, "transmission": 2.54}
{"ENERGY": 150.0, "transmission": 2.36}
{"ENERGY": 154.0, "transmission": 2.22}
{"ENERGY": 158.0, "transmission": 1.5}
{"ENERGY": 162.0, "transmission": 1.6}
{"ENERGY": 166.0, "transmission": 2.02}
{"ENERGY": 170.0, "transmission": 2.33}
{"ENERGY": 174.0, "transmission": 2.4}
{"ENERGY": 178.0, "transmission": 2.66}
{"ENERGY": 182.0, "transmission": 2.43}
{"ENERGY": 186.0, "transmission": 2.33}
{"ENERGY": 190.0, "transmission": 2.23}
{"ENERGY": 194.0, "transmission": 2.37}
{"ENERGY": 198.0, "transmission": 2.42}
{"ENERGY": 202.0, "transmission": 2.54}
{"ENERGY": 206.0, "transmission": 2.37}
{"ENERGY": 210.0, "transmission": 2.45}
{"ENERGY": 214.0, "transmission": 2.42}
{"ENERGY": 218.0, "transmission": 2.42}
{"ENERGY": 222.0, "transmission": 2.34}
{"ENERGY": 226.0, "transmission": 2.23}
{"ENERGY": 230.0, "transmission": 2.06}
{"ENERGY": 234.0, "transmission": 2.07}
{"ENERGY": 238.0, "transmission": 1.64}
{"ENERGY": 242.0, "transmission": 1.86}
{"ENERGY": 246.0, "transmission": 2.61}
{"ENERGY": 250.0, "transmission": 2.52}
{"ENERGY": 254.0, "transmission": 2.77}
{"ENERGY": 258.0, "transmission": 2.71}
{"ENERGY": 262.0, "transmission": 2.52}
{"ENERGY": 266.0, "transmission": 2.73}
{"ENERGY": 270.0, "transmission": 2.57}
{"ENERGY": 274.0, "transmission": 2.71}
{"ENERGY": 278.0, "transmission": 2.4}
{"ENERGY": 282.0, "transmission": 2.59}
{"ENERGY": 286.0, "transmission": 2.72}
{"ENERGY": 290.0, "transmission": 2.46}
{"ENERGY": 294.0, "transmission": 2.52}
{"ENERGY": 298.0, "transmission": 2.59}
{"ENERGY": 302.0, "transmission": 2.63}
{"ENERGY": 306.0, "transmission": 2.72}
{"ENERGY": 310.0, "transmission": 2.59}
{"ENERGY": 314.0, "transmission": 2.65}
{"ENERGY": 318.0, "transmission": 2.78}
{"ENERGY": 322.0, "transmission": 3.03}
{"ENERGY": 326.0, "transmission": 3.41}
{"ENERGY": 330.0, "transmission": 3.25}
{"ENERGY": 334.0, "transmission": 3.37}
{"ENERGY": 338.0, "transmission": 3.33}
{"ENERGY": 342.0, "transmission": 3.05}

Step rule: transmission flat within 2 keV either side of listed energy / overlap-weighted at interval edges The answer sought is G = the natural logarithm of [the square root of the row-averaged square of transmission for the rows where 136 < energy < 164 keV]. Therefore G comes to 0.77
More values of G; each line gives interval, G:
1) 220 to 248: 0.76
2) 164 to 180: 0.86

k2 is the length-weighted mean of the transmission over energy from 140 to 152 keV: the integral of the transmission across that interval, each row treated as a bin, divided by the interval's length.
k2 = 2.41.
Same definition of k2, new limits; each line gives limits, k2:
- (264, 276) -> 2.67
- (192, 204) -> 2.44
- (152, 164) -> 1.77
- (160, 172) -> 1.98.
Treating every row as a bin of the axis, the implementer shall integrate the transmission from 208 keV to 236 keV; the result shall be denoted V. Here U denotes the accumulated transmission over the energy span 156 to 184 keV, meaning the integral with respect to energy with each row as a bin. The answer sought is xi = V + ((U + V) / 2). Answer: 126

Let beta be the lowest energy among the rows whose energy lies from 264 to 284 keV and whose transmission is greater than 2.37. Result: 266.0 keV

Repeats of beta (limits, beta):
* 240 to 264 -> 246.0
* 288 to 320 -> 290.0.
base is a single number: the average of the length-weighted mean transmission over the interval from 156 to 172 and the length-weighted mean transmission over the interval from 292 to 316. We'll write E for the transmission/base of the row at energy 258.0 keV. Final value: 1.21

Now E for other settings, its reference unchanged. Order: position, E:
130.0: 1.10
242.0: 0.83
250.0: 1.13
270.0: 1.15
